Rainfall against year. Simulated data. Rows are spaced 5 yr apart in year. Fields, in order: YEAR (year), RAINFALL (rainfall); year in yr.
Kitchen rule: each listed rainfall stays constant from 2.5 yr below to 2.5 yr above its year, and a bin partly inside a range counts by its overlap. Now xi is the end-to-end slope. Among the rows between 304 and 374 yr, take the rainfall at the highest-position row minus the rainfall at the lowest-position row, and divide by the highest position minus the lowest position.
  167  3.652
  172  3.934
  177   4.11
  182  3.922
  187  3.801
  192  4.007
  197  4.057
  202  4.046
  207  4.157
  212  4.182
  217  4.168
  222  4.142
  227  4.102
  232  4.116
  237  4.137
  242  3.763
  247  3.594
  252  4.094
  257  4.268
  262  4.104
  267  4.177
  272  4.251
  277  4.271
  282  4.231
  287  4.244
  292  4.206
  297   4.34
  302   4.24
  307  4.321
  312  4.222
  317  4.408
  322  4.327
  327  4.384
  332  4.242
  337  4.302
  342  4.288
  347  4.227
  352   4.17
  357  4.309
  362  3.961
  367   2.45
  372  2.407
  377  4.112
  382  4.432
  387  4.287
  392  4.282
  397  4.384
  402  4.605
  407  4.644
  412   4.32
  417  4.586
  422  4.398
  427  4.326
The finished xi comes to -0.0294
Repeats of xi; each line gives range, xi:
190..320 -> 0.0032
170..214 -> 0.0062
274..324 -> 0.0012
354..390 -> -0.0007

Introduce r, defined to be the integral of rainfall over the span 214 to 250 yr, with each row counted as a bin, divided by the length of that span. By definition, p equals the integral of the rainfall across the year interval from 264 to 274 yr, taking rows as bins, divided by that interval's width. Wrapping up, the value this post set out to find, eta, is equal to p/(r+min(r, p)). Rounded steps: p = 4.21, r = 4.01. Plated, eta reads 0.525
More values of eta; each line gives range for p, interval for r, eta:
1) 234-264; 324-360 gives 0.483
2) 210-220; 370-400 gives 0.519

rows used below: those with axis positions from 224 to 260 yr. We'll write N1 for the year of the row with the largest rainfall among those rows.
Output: 257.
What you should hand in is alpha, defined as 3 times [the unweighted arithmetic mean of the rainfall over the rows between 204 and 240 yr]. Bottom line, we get 12.4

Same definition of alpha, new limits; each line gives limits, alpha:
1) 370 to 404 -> 12.2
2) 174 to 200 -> 11.9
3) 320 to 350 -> 12.9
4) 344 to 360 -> 12.7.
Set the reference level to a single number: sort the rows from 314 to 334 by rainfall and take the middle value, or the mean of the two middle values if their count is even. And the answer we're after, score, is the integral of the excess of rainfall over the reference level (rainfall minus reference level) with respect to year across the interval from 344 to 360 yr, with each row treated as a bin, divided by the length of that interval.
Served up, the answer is -0.13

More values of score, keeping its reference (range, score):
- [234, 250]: -0.51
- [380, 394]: -0.02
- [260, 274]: -0.18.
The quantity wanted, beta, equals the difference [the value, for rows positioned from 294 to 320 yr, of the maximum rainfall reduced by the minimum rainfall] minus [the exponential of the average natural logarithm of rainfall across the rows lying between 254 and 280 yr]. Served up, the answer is -4.03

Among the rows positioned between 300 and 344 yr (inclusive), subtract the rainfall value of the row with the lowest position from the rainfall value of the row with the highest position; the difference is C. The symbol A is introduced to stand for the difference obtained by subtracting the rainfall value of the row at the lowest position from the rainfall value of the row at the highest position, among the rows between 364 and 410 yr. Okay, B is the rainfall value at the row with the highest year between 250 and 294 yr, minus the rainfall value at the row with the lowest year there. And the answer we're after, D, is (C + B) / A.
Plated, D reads 0.1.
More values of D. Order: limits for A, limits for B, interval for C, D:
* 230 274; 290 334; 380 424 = 0.0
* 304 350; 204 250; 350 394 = 4.8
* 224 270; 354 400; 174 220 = 1.8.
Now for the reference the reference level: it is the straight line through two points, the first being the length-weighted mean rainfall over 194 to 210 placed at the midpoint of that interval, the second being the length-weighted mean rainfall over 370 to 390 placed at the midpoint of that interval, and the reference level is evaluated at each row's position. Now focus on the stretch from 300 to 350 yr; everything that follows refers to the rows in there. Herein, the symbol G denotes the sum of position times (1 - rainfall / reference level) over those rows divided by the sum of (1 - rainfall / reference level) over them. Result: 325.0 yr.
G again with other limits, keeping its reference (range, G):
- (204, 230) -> 216.0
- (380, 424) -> 403.4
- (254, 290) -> 273.5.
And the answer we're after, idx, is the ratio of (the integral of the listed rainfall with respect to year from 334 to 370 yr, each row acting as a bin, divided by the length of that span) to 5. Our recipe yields 0.788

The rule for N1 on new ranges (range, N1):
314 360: 317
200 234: 212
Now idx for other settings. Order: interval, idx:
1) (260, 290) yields 0.843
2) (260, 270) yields 0.830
